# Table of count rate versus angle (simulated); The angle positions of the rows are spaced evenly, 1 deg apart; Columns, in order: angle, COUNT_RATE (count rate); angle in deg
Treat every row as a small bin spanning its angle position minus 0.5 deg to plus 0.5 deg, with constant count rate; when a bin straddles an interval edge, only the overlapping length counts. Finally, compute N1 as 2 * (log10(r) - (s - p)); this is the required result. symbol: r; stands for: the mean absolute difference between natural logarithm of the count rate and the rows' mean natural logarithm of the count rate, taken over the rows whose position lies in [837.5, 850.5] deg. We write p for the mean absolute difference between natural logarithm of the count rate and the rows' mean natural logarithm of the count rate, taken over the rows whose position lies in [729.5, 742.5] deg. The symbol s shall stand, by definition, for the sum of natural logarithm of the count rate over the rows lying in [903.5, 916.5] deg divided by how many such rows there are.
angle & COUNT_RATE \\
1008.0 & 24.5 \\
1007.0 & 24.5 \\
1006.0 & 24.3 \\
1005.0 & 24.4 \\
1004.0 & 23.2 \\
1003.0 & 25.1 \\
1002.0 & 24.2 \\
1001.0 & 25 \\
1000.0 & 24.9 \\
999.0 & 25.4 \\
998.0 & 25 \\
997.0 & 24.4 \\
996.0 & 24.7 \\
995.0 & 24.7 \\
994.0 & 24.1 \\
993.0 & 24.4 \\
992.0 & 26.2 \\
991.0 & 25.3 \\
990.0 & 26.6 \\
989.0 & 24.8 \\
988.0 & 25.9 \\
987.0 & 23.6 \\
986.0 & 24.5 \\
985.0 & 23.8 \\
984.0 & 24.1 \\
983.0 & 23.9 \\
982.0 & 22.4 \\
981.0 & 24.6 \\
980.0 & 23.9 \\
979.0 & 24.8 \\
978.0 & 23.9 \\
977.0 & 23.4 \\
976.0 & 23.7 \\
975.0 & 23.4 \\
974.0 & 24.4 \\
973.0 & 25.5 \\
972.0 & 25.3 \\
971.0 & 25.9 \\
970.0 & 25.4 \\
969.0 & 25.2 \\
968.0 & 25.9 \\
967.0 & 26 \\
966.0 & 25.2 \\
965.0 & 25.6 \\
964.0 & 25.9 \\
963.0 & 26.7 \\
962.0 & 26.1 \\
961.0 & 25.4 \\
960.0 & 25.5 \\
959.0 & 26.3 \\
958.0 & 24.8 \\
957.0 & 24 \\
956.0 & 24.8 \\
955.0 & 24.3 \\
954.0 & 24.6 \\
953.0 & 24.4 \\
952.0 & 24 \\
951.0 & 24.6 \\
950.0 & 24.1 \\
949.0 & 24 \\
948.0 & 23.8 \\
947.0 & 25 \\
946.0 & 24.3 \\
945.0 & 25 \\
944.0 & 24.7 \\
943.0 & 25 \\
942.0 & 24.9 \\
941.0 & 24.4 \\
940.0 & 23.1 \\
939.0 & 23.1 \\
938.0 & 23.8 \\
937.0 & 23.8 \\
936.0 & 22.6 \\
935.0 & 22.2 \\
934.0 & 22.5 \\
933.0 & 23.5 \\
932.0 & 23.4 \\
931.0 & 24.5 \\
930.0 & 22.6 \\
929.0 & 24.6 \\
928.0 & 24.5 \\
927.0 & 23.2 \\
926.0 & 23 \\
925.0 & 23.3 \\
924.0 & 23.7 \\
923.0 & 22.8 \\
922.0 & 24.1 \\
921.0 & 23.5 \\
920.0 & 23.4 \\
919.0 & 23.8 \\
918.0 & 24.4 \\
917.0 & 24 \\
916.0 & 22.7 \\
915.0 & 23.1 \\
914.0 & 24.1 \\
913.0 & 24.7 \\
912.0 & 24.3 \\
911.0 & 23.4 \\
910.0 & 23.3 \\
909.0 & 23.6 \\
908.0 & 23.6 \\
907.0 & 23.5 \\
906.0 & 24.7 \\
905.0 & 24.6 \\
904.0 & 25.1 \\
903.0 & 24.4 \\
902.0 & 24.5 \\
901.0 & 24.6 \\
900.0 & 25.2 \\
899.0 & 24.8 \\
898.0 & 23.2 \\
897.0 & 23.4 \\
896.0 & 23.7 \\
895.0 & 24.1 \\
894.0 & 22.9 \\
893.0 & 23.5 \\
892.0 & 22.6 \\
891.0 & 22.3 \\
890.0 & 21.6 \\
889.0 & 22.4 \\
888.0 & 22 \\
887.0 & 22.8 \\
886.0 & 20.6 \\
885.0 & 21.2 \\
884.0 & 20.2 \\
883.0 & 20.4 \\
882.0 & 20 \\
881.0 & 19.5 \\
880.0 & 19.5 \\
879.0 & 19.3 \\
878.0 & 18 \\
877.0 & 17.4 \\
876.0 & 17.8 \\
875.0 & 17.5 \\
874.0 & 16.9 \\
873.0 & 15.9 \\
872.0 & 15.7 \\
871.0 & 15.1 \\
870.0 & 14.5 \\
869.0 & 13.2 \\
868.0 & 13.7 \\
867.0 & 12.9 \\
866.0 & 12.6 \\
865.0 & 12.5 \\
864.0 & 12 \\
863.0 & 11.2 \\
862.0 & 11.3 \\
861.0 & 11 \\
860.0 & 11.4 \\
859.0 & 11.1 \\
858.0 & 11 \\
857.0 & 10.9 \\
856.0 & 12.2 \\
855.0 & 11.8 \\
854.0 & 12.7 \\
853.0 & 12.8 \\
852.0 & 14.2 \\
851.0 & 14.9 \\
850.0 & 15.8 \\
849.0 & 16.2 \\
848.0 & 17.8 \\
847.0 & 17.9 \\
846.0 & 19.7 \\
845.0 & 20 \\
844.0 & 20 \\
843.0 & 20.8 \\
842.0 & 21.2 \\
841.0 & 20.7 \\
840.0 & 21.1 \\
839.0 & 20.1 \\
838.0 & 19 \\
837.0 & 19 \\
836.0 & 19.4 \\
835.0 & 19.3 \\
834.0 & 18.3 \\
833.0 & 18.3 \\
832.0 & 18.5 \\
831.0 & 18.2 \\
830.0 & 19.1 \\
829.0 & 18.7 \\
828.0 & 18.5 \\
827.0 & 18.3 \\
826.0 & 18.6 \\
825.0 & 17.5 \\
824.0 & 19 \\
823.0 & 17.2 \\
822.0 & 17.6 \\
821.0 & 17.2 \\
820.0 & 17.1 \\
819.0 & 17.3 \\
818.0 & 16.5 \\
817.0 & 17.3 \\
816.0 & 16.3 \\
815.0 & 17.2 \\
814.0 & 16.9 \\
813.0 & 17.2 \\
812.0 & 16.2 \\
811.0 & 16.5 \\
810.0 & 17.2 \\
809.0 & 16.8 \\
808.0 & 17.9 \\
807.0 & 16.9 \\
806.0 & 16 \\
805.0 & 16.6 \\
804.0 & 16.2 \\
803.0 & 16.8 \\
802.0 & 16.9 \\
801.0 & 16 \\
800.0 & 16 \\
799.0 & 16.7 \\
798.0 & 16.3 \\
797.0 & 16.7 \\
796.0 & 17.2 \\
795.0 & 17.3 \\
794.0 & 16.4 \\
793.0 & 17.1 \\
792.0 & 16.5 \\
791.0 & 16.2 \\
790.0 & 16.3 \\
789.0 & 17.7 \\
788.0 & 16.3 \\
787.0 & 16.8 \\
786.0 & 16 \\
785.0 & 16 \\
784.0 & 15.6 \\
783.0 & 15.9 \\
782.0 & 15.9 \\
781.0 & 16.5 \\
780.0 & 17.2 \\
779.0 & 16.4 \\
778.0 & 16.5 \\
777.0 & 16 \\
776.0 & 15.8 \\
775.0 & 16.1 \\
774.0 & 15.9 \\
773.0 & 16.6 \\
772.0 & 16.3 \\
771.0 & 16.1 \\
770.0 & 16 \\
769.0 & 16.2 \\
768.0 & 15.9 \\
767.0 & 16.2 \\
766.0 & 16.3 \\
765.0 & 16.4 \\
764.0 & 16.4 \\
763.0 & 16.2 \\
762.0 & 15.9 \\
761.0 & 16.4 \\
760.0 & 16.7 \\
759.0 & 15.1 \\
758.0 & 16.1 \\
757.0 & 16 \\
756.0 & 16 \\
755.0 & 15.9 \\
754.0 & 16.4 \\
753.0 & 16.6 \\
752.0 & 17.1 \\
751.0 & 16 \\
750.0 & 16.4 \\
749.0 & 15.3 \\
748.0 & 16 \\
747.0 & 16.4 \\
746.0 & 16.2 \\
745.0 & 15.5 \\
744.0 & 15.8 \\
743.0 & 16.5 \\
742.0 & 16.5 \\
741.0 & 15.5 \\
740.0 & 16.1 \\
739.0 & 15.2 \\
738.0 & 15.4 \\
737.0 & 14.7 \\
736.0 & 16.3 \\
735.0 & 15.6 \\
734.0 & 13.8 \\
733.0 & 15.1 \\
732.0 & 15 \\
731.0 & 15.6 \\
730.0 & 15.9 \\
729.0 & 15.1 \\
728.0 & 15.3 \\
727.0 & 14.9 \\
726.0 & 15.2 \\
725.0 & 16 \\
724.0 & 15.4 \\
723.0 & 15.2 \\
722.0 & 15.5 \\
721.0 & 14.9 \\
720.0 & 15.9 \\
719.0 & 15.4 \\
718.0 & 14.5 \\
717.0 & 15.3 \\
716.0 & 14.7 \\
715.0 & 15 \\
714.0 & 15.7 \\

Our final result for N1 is -8.5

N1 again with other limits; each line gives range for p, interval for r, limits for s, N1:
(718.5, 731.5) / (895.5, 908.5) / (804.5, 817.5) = -8.8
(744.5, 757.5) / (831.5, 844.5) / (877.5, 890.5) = -8.7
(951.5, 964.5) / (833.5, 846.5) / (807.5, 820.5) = -8.5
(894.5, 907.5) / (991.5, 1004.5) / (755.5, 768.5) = -8.9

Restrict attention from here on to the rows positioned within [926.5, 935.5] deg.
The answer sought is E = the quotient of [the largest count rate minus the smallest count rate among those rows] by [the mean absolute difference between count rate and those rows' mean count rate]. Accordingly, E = 3.3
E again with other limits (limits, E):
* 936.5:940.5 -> 2.0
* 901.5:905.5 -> 3.1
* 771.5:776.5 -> 3.2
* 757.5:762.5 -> 3.7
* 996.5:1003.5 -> 3.8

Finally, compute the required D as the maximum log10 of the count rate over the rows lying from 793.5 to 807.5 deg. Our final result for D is 1.24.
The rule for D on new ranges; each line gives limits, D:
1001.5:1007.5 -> 1.40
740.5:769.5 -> 1.23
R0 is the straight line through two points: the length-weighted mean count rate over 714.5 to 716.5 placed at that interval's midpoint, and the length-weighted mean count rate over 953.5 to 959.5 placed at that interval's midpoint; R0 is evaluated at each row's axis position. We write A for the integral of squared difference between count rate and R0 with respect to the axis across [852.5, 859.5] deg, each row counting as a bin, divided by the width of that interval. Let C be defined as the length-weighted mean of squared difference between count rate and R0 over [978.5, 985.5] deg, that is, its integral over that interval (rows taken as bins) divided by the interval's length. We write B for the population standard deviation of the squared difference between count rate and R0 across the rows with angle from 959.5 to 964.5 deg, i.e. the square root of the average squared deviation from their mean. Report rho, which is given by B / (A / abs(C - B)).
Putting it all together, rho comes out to 0.04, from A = 79.3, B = 0.9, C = 4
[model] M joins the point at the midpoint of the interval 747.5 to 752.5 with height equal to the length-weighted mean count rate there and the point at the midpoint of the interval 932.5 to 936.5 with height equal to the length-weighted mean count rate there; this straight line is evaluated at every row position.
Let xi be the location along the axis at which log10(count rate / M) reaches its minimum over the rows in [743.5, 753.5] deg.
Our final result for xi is 749.0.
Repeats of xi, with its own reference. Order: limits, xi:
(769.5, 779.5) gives 776.0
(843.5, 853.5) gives 853.0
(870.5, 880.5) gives 871.0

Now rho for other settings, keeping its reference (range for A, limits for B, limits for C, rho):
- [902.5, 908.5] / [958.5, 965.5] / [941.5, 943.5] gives 0.11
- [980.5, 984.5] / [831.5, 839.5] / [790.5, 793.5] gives 0.20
